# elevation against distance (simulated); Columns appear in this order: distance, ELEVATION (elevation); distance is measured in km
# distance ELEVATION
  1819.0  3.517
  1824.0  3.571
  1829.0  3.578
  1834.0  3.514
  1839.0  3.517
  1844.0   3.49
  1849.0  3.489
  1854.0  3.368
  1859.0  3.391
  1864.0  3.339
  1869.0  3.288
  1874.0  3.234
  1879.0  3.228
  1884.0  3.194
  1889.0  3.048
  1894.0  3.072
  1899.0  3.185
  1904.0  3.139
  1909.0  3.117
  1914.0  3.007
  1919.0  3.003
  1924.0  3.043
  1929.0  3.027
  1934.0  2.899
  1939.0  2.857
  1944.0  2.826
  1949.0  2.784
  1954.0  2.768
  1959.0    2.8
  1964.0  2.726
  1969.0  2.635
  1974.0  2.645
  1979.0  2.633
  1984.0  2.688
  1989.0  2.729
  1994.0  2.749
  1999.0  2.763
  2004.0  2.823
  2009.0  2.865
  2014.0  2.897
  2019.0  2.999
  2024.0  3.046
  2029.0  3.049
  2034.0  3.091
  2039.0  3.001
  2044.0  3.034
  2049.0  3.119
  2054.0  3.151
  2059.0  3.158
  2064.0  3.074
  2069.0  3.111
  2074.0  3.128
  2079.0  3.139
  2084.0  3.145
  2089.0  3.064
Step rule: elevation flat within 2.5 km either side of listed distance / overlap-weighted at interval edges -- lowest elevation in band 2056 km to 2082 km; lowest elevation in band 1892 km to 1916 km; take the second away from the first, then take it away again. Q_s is -2.94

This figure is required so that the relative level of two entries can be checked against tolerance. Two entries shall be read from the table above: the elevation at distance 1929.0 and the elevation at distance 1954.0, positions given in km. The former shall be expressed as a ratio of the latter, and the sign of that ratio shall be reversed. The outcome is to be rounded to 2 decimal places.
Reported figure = -1.09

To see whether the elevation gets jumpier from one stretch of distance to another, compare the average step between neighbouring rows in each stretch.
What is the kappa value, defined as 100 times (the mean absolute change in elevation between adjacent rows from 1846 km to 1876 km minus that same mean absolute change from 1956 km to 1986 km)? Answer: 1.2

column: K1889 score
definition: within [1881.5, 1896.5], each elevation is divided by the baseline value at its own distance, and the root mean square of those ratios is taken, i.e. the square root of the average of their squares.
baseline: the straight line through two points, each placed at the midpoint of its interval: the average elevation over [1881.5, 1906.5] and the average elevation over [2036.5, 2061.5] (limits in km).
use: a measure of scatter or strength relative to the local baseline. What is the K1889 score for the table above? 0.99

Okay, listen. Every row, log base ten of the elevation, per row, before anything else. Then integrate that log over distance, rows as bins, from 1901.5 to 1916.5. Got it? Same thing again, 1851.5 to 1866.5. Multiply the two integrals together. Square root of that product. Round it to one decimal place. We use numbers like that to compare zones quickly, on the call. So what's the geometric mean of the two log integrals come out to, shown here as 7.6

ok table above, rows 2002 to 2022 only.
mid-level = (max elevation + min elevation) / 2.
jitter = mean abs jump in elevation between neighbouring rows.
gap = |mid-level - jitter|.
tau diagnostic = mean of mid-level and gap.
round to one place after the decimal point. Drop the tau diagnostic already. 2.9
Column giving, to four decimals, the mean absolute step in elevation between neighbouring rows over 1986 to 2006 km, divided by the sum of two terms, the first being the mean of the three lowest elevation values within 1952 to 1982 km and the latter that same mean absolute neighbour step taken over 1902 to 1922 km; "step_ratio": 0.0117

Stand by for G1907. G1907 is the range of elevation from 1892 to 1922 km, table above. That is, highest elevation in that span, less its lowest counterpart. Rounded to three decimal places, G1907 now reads 0.182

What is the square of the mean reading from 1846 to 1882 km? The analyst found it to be 11.1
